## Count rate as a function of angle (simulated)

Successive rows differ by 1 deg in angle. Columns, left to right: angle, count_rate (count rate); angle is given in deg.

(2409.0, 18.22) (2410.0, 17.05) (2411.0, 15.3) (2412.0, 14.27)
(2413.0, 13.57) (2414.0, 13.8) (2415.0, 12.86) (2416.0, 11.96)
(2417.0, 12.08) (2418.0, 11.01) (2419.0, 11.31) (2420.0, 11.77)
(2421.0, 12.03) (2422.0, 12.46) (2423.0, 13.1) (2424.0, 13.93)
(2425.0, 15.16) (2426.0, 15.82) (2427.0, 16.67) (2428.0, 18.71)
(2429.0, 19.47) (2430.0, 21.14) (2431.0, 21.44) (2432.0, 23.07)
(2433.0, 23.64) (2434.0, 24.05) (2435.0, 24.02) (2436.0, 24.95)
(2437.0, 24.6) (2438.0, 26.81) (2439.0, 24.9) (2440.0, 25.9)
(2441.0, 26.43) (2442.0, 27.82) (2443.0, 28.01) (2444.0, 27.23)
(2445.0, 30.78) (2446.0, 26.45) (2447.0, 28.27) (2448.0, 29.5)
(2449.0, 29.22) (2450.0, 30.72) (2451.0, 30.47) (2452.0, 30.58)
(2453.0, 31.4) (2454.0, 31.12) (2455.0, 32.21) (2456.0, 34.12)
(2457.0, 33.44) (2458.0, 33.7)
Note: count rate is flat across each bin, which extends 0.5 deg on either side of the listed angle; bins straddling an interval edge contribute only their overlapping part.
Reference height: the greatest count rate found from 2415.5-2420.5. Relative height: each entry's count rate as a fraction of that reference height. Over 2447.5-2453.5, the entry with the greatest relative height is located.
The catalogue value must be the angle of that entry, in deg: 2453.0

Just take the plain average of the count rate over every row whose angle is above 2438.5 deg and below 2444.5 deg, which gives 27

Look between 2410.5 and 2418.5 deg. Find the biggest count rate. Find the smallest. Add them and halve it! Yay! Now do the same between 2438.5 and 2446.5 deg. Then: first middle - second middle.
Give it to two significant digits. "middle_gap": -15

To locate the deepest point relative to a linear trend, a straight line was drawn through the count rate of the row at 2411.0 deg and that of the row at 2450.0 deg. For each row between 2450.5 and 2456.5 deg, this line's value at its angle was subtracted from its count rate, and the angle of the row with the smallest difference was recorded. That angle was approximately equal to 2454.0 deg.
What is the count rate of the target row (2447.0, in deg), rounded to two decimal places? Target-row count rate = 28.27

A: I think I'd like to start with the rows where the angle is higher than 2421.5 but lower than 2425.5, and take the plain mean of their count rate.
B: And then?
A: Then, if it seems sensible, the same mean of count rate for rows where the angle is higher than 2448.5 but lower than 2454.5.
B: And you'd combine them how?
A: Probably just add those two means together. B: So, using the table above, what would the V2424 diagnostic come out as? 44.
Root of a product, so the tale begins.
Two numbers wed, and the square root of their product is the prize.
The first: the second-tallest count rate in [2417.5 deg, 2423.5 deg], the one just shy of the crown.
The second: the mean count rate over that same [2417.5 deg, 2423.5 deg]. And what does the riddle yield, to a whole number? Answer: 12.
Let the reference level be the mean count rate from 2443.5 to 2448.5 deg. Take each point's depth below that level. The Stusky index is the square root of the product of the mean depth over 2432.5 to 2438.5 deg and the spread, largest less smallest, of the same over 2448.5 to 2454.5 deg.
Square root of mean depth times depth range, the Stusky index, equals 2.9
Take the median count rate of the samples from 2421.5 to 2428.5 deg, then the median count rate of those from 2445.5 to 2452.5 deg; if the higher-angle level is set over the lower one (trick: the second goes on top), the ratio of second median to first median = 1.9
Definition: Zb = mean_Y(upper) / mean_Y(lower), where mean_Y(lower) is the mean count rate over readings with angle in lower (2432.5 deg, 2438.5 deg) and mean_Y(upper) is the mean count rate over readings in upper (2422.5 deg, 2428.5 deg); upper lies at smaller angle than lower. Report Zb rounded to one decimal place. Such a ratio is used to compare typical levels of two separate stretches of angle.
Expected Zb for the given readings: 0.6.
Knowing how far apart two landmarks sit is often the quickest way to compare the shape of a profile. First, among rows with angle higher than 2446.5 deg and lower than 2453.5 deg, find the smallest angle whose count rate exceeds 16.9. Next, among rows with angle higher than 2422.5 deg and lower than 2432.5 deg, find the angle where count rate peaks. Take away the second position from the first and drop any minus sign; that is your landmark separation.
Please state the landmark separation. 15 deg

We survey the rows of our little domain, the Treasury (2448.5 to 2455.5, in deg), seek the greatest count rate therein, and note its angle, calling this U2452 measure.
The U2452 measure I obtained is 2455.0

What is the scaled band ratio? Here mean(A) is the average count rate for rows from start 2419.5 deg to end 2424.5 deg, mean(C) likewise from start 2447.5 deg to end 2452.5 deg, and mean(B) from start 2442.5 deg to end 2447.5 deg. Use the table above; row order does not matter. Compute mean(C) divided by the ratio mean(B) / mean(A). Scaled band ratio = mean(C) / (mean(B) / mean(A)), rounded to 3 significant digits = 13.5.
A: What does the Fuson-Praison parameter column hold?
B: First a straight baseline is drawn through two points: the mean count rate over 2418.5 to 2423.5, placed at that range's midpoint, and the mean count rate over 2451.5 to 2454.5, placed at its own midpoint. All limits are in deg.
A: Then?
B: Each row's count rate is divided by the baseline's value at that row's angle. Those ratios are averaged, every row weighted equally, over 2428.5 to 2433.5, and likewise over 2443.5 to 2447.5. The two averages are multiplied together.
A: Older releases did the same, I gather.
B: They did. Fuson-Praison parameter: 1.28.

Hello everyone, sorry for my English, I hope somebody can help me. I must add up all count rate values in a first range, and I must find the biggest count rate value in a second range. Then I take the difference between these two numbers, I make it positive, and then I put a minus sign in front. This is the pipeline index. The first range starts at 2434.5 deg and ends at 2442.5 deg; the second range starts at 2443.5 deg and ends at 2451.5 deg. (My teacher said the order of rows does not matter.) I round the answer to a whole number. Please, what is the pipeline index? -175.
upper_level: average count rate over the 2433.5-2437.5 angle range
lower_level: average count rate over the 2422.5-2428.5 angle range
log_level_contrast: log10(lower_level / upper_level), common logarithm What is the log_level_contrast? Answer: -0.20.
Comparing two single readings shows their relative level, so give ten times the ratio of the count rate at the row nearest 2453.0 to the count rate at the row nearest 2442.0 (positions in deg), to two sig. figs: 11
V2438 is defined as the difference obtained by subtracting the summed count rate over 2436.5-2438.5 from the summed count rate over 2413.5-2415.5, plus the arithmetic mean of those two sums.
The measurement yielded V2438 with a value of 14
